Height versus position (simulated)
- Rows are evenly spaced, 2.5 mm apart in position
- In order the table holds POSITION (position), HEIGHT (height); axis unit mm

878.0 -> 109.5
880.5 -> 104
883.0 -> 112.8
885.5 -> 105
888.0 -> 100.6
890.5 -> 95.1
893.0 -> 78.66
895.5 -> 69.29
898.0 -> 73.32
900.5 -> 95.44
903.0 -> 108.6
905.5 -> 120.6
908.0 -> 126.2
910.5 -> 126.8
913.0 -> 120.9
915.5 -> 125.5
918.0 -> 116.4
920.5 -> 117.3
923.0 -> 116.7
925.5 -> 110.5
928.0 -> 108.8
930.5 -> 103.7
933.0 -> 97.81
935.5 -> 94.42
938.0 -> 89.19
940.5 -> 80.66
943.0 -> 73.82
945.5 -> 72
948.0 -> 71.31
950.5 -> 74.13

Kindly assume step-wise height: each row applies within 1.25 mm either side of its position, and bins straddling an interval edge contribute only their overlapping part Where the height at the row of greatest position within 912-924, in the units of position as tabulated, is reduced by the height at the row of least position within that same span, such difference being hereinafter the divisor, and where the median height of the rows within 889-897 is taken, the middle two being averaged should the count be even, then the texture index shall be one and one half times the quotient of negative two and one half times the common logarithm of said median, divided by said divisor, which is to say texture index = 1.7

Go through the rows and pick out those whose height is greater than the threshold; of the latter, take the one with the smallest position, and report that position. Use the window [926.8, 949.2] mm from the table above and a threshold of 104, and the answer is 928.0 mm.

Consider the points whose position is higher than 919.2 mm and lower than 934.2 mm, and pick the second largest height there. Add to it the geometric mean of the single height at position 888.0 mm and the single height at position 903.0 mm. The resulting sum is 221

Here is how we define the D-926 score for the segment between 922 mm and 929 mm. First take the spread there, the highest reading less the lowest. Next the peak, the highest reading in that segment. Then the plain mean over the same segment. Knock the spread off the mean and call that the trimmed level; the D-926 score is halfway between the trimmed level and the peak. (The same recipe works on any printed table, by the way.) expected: 110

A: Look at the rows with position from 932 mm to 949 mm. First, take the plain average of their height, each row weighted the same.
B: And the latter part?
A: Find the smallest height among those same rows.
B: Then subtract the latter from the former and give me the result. 11.4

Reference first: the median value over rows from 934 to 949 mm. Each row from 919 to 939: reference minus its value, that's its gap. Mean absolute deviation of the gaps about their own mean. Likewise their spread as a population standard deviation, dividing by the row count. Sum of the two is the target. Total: 18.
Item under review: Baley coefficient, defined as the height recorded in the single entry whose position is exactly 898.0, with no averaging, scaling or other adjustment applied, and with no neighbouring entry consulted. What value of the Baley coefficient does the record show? 73.32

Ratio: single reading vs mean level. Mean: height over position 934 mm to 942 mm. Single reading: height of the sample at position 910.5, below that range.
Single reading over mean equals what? 1.44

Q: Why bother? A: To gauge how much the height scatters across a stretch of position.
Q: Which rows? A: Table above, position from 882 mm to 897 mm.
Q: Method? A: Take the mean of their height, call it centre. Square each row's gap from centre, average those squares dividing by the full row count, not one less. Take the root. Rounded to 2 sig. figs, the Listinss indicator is 15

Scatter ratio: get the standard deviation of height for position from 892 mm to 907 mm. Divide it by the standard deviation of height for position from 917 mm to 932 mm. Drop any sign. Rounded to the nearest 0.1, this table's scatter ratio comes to 3.8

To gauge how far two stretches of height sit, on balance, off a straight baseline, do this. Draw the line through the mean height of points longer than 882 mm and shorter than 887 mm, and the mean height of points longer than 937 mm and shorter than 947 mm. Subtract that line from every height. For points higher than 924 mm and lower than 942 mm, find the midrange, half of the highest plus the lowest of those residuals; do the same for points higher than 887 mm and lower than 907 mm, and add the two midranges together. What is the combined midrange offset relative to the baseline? 7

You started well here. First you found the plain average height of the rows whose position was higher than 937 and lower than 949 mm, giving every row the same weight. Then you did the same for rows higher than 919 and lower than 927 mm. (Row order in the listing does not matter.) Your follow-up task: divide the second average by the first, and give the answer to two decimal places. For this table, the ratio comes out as 1.48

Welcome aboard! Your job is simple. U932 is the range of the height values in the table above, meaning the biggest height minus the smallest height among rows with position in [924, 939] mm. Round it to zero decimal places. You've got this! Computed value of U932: 21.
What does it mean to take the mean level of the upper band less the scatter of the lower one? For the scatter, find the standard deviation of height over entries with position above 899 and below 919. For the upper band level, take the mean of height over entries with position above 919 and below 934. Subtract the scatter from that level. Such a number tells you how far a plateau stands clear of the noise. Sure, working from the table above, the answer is 99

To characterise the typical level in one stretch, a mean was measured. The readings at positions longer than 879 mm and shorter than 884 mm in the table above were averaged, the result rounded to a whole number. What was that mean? 108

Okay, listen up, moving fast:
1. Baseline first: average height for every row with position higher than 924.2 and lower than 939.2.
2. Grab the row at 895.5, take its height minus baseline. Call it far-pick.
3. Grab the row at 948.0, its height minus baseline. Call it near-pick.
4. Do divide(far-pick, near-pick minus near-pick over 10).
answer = 1.2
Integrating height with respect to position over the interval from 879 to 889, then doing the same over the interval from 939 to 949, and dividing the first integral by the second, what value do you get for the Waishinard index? 1.4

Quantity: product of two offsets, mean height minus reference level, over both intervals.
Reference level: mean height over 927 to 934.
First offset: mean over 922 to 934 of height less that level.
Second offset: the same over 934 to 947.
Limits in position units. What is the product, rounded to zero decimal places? -87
